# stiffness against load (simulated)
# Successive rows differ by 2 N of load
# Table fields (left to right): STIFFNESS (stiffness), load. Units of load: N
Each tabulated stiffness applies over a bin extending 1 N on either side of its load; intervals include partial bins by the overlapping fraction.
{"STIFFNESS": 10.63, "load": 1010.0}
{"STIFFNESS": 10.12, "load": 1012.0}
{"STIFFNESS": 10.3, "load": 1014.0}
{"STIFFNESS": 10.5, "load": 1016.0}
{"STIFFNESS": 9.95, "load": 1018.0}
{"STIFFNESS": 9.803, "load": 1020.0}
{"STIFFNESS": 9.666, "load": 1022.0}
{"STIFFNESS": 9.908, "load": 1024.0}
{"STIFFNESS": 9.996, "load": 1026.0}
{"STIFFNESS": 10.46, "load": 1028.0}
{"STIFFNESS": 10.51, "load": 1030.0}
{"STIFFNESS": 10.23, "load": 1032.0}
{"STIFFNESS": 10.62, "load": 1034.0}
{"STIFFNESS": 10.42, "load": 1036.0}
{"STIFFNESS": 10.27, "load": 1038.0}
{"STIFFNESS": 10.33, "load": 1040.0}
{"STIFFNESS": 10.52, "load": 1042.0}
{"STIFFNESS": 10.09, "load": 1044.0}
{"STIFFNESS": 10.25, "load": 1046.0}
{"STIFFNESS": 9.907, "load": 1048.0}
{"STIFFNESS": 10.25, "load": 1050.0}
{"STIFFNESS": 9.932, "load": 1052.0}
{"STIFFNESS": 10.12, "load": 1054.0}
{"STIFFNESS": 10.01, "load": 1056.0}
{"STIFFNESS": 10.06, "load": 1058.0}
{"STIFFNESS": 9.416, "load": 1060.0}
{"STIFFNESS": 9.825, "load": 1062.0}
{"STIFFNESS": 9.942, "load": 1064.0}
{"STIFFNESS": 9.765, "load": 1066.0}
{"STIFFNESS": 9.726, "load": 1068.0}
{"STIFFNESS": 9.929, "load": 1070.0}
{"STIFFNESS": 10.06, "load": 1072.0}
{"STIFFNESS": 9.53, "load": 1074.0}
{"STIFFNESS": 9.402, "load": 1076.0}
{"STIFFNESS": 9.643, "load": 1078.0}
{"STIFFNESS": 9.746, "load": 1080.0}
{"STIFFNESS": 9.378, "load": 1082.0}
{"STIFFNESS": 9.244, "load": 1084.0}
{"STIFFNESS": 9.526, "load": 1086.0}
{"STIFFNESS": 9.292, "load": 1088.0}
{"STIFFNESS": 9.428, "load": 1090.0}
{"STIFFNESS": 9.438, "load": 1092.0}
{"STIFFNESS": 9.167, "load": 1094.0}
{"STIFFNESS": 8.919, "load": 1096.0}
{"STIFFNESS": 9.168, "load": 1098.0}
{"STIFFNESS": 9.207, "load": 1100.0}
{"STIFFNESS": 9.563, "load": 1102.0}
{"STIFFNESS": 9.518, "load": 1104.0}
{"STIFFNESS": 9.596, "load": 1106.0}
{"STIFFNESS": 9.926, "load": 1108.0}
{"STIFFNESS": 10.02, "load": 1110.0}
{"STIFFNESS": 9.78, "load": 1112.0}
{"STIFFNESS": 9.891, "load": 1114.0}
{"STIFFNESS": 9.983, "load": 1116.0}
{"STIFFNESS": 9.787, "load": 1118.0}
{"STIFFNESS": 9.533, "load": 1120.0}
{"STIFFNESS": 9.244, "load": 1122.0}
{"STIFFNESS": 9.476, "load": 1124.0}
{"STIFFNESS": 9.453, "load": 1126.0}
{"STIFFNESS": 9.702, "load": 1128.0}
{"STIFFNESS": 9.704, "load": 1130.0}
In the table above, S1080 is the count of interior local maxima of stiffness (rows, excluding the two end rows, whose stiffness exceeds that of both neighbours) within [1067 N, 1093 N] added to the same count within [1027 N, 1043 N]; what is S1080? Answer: 5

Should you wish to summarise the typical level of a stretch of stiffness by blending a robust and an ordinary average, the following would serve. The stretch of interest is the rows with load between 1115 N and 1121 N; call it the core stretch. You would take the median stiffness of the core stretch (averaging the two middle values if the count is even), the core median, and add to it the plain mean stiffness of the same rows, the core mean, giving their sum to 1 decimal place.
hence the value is 19.6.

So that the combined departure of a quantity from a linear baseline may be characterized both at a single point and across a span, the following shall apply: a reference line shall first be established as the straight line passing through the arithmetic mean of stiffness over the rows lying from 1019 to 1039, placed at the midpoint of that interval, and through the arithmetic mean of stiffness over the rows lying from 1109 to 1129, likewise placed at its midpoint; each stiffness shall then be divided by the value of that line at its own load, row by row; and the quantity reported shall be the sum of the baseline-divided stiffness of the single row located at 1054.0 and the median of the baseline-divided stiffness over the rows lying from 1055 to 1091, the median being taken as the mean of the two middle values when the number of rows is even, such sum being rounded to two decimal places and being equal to 1.98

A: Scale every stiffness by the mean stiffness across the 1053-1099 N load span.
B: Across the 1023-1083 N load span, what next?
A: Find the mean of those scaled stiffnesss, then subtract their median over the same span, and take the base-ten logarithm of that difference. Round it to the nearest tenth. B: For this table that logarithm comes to -3.3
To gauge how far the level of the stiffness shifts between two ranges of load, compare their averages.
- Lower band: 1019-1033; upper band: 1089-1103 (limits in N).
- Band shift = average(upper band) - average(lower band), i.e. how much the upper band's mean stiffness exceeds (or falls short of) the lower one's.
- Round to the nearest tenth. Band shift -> -0.8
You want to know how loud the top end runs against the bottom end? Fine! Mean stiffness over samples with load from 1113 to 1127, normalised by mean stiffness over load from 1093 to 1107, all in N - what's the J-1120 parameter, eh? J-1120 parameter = 1.03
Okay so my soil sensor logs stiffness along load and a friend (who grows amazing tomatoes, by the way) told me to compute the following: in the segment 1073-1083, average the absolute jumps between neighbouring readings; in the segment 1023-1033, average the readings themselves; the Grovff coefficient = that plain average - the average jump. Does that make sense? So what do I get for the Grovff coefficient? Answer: 10.0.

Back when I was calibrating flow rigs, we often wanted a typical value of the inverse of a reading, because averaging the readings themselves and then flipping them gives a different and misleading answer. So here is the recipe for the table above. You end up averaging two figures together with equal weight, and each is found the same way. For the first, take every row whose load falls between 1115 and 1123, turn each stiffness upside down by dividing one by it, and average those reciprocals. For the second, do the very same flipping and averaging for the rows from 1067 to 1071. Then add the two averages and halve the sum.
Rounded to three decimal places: 0.103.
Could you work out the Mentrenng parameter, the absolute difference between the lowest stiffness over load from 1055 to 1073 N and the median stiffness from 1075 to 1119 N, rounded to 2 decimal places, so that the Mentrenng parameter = 0.11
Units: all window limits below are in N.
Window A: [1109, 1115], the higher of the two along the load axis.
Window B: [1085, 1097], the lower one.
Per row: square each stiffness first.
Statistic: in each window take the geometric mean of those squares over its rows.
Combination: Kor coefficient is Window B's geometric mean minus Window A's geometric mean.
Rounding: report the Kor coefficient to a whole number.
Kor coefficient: -12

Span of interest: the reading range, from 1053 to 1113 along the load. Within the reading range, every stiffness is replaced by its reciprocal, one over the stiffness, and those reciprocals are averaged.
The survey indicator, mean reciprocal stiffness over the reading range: 0.104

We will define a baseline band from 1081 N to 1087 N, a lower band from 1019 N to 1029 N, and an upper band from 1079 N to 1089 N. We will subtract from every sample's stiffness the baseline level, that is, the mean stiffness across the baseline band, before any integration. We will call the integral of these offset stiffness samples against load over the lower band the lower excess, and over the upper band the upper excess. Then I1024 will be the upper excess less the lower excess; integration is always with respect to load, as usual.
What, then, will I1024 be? -5.3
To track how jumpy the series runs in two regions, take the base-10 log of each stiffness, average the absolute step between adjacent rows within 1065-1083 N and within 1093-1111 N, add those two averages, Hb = 0.0181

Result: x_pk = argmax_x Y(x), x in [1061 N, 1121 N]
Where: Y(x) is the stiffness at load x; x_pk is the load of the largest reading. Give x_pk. 1072.0 N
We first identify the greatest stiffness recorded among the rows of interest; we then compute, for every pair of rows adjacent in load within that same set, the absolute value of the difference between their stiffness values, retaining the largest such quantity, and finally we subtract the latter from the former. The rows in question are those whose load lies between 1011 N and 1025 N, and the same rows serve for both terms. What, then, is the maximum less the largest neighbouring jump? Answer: 9.95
